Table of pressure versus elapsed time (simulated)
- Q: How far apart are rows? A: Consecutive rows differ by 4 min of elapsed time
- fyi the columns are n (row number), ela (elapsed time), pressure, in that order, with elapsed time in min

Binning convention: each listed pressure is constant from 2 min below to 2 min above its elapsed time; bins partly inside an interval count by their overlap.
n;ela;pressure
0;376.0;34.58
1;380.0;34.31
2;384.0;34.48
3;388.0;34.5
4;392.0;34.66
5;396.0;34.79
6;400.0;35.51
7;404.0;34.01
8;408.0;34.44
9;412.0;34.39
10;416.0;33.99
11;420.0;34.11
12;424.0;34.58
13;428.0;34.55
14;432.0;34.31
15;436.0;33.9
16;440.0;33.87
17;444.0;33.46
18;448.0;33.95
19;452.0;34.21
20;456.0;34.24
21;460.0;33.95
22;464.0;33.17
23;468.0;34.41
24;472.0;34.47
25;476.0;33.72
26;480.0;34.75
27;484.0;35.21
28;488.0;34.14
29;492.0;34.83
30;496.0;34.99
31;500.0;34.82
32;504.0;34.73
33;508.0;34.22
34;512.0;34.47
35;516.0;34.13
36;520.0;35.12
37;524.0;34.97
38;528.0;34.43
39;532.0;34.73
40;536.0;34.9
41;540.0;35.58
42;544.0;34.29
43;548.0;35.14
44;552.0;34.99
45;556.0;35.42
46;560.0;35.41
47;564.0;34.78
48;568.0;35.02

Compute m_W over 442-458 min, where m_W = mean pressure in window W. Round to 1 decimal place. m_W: 34.0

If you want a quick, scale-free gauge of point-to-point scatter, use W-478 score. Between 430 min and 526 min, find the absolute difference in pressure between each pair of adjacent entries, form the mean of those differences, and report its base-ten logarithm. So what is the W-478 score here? -0.33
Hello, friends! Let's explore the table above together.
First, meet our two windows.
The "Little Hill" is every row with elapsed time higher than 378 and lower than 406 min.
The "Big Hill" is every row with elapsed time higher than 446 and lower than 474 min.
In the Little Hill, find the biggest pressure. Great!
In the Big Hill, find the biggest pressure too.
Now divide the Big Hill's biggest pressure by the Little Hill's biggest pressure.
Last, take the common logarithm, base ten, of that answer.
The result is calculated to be -0.013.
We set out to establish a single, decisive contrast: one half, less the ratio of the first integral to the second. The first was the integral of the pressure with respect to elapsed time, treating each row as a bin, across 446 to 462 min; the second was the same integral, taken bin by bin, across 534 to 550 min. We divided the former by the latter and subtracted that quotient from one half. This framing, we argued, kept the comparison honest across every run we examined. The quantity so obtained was -0.5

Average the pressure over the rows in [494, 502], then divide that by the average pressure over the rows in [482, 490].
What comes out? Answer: 1.01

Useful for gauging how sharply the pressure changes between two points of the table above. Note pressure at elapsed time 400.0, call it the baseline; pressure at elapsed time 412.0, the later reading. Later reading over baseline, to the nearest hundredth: 0.97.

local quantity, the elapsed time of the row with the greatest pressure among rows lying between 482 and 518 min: 484.0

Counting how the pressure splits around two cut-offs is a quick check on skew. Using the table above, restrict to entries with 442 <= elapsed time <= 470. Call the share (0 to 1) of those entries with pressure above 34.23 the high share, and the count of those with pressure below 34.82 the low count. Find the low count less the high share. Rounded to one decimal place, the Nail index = 6.7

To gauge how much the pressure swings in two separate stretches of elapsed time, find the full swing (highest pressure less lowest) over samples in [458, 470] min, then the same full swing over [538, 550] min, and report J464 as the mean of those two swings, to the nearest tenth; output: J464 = 1.3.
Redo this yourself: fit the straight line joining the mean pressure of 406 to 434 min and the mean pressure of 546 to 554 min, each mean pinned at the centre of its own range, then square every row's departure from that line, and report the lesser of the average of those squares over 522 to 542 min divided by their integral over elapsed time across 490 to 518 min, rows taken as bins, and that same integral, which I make 0.029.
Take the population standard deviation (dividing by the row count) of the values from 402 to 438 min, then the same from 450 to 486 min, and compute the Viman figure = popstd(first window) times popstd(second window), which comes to 0.134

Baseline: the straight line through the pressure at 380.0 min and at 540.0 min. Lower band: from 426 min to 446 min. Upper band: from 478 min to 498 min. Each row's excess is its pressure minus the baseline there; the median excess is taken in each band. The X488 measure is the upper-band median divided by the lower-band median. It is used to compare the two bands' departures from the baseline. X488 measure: 0.4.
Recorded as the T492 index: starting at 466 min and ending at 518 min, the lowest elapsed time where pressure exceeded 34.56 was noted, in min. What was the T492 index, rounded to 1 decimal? 480.0 min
